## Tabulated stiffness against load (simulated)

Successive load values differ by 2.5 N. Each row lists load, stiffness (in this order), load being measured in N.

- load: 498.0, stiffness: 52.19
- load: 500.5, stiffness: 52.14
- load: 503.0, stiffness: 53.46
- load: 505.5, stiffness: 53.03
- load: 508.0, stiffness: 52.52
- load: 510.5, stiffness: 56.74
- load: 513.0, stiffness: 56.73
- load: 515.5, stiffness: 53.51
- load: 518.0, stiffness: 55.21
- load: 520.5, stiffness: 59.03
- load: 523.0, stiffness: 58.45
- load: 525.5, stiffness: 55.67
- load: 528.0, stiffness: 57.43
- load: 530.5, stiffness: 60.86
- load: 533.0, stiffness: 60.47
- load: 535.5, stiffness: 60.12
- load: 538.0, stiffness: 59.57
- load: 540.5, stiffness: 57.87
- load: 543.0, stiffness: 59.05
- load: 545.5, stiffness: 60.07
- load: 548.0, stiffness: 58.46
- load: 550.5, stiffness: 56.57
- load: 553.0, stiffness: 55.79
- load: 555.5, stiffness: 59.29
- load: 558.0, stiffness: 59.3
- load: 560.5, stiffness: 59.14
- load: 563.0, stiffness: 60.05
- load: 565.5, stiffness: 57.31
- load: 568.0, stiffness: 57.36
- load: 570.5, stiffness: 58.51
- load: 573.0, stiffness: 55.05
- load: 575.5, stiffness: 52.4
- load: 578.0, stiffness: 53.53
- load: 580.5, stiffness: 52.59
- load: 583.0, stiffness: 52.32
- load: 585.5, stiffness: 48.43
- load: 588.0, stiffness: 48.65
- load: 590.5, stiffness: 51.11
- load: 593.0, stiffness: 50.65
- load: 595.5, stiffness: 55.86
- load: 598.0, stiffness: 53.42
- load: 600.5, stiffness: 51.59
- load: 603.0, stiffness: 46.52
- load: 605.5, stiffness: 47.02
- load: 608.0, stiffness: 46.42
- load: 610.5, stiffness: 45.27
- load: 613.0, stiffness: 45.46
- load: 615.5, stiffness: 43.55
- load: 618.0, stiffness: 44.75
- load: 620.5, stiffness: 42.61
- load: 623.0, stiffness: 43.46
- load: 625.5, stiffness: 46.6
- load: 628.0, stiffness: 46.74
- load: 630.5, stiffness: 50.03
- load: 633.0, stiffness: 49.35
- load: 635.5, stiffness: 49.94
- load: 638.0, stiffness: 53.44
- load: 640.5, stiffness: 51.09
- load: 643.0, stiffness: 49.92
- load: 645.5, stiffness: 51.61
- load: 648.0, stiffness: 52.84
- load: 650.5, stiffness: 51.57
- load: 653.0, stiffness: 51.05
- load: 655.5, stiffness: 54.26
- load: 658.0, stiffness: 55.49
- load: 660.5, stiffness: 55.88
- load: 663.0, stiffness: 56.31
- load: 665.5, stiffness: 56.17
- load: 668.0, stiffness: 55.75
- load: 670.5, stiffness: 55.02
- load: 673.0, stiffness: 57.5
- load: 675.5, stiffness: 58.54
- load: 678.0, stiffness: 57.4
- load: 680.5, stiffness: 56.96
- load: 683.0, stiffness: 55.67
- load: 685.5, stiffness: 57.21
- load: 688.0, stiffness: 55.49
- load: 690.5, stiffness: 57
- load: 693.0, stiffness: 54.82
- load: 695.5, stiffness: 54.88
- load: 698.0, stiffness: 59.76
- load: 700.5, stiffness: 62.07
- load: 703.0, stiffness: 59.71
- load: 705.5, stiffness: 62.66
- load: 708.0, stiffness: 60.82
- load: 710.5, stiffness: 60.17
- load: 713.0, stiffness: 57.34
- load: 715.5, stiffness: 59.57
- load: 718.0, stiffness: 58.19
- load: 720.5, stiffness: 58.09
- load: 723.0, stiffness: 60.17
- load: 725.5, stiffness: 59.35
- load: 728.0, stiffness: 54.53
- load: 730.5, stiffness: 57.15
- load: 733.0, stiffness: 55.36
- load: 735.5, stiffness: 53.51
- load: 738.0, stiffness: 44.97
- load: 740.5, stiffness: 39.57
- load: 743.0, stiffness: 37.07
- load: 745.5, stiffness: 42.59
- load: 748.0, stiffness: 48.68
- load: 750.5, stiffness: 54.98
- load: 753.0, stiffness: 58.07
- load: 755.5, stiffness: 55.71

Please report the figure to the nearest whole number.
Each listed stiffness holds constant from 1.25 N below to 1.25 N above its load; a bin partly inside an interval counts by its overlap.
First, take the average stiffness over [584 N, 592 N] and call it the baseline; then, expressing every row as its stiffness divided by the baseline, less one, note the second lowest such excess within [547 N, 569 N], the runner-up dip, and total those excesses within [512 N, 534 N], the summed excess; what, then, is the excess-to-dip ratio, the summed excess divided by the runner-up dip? 10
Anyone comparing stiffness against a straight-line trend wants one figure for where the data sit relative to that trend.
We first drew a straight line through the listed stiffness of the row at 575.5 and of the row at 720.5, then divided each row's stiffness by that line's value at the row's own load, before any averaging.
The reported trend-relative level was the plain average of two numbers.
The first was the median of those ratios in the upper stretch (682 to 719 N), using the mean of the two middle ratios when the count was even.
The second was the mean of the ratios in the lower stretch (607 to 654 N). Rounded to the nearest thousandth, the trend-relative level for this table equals 0.946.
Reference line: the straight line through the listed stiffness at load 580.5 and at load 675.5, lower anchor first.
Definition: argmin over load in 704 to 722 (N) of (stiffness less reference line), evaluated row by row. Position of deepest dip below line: 713.0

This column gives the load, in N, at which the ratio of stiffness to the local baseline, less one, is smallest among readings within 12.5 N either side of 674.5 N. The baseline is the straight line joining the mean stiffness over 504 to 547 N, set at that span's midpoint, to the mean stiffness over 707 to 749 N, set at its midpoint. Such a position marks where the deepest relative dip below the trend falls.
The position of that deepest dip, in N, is 670.5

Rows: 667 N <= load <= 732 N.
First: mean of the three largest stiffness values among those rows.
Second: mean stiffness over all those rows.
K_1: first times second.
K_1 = 3582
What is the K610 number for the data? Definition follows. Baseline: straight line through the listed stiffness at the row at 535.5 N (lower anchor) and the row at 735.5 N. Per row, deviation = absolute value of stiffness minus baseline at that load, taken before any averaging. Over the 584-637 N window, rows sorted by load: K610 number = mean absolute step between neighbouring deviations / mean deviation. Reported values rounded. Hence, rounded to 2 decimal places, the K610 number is 0.18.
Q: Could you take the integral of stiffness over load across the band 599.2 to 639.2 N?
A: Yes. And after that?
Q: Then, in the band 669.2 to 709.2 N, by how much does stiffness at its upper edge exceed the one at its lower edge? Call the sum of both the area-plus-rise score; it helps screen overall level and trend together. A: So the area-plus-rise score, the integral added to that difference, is 1888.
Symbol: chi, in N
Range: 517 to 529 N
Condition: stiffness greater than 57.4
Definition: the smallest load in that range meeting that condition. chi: 520.5 N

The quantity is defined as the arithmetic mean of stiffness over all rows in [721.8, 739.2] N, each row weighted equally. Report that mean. 55.0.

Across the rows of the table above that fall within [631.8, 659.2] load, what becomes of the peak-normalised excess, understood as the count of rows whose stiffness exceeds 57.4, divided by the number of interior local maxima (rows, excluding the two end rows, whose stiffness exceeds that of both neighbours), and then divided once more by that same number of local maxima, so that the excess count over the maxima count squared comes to 0.0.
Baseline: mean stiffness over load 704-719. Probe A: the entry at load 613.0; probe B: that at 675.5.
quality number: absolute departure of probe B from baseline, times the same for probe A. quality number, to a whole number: 18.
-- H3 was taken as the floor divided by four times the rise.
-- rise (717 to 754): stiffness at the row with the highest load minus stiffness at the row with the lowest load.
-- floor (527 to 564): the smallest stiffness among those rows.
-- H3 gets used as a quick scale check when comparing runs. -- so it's -116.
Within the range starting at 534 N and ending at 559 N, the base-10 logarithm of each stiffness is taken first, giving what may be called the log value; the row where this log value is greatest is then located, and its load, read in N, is 535.5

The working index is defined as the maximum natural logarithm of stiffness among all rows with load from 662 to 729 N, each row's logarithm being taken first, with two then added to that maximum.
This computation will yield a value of 6.14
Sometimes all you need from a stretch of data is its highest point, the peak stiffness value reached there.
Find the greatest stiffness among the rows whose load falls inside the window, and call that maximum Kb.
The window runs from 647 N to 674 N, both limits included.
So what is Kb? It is 57.5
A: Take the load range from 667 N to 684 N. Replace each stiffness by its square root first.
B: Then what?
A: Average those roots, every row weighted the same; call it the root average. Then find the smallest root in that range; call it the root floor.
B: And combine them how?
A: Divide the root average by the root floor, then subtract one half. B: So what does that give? 0.515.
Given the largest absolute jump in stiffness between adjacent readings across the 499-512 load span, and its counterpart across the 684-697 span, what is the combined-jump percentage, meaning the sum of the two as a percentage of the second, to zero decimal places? 294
